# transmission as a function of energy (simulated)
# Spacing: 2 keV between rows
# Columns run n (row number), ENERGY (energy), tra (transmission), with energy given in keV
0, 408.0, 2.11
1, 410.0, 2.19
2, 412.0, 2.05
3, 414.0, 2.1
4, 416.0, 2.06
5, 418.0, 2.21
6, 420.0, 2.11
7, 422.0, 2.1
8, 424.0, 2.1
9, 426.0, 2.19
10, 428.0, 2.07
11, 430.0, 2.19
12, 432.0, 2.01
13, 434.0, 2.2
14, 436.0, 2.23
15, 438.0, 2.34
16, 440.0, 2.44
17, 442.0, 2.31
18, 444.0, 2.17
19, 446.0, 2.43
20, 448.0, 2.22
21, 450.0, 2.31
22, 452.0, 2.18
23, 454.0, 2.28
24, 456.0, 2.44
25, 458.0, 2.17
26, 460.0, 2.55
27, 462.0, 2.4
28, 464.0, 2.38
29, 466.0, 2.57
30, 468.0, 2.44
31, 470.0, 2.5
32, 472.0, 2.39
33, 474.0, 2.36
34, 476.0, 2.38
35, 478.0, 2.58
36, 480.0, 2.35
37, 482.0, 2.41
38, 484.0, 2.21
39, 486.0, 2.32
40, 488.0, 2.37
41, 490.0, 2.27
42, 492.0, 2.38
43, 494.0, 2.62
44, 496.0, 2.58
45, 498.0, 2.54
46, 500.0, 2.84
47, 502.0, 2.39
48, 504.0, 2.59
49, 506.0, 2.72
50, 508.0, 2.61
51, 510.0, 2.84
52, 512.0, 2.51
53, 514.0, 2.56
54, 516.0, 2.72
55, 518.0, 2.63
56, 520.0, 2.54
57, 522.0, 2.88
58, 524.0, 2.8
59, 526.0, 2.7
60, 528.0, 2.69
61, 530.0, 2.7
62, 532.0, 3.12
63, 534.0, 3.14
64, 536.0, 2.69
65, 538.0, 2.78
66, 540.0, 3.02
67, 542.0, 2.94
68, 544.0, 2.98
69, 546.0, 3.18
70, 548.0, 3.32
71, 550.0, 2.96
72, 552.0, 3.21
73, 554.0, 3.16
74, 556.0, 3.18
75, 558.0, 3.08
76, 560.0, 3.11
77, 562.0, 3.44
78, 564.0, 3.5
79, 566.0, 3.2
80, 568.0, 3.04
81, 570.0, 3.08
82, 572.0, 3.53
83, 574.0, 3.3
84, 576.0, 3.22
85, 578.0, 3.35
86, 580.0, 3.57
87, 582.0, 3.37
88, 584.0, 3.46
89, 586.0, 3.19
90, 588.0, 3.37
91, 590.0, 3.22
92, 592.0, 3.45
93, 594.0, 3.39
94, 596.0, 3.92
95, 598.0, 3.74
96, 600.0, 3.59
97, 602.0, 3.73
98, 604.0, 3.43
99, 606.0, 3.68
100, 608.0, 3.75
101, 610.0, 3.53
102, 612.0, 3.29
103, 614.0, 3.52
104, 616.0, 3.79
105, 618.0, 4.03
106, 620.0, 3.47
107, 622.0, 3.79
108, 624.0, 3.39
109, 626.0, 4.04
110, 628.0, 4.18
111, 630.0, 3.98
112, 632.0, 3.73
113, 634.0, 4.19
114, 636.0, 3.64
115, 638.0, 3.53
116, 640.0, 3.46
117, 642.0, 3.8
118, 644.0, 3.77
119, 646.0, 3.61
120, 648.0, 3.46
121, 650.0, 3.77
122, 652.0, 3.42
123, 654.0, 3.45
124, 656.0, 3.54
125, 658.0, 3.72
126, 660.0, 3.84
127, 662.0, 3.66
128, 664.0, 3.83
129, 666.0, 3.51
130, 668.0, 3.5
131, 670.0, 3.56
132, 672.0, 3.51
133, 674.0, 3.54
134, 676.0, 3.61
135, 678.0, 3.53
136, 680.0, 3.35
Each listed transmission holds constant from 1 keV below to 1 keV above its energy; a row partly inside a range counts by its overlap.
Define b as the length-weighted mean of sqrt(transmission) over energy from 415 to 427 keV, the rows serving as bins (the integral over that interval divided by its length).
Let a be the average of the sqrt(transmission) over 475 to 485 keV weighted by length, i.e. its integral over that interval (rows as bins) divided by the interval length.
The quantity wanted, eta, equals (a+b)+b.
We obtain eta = 4.5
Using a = 1.54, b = 1.46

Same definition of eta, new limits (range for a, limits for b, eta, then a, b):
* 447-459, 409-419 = 4.4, 1.51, 1.46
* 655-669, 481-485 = 5.0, 1.91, 1.52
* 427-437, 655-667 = 5.3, 1.46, 1.92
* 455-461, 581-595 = 5.2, 1.54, 1.83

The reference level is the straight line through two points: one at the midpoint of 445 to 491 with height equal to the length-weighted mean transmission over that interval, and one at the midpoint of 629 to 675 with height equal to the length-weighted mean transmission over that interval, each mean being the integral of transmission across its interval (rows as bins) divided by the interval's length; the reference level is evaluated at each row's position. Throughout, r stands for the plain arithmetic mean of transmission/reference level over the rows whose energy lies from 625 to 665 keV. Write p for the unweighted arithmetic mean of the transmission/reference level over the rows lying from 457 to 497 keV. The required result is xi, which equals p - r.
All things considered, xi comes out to -0.04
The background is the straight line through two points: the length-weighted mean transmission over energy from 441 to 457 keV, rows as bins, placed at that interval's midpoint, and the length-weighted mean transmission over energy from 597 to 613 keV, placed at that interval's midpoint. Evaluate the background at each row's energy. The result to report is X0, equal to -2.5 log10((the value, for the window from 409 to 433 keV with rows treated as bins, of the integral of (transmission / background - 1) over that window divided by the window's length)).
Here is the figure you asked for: 3.9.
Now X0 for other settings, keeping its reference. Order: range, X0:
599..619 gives 6.6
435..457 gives 4.4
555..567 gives 5.3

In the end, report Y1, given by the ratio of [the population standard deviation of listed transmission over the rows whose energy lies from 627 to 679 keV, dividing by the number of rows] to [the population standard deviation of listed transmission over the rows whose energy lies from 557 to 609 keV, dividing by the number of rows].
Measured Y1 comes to 0.89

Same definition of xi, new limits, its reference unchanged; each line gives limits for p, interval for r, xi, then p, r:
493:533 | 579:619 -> -0.08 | 1.00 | 1.08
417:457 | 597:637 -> -0.06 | 1.03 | 1.09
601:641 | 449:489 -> 0.08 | 1.08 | 1.00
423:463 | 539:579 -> -0.03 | 1.03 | 1.06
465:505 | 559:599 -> -0.09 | 0.99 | 1.07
